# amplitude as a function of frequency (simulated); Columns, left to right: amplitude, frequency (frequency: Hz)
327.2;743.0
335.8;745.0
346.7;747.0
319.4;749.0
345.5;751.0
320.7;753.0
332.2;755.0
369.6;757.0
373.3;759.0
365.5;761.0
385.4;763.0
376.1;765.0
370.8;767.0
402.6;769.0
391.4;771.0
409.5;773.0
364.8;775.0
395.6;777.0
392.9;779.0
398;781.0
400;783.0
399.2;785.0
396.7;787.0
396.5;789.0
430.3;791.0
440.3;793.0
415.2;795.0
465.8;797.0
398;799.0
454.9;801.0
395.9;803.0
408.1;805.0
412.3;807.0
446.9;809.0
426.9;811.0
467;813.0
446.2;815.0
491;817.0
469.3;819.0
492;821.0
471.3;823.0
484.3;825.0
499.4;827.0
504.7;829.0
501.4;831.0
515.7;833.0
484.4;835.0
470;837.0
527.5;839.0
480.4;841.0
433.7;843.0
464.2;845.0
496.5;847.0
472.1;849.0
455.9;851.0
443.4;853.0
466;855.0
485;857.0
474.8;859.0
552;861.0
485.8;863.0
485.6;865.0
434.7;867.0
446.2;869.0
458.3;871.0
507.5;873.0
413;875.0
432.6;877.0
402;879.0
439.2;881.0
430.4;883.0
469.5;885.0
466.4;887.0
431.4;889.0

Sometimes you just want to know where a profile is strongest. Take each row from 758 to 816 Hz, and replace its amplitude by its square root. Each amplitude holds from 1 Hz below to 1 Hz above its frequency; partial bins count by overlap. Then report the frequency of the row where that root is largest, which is 813.0 Hz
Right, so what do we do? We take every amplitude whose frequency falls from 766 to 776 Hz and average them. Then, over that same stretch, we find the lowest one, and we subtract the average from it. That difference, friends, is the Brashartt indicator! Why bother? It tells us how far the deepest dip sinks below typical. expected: -23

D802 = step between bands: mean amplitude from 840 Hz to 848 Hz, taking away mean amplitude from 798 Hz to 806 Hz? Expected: 54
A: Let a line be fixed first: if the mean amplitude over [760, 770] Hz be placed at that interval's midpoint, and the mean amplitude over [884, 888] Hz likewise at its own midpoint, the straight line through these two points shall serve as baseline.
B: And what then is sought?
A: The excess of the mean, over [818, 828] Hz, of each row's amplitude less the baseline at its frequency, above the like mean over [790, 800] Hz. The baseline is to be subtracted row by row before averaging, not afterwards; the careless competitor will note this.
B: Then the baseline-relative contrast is 33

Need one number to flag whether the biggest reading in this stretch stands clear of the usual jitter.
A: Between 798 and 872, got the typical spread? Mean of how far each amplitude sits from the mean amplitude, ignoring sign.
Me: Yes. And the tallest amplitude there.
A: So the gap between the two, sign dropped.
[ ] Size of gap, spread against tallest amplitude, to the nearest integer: 525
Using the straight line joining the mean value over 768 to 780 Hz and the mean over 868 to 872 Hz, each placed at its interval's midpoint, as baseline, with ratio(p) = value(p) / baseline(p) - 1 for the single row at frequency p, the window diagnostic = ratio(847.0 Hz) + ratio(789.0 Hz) 0.12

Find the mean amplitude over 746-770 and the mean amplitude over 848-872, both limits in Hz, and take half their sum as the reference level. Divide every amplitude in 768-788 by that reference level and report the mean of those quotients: 0.95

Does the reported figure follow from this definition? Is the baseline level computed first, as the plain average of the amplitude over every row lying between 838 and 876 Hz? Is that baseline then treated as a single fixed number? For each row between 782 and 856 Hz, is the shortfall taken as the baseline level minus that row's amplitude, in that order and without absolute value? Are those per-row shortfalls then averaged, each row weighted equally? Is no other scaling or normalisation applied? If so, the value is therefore 18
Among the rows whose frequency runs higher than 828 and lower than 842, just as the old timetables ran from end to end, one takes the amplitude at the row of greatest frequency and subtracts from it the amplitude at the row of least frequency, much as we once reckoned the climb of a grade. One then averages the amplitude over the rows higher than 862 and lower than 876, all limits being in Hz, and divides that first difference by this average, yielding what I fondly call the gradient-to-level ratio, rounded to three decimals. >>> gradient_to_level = -0.053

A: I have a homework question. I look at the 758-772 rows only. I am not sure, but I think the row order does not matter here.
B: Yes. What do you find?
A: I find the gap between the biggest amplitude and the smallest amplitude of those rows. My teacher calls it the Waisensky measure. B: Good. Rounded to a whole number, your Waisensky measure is 37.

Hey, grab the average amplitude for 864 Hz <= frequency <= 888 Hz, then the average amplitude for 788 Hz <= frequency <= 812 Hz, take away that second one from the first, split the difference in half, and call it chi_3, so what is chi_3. 12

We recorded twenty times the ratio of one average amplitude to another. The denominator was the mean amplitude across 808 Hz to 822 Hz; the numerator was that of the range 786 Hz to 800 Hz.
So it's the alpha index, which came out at 18.2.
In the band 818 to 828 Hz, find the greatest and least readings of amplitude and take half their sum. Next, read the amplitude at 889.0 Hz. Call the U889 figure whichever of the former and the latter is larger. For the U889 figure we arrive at 484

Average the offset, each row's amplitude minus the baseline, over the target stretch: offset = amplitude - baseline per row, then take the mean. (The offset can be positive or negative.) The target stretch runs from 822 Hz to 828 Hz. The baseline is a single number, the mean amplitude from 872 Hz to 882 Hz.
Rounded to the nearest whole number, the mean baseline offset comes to 46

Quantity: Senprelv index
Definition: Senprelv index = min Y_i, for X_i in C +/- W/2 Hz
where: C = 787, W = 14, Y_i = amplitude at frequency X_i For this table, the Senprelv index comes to 396.5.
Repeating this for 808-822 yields 426.9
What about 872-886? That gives 402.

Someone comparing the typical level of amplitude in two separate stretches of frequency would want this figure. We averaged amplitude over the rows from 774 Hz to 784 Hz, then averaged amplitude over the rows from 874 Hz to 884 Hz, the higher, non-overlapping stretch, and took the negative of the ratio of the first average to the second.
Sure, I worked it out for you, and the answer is -0.92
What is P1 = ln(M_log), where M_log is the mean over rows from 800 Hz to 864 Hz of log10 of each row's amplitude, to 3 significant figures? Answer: 0.983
